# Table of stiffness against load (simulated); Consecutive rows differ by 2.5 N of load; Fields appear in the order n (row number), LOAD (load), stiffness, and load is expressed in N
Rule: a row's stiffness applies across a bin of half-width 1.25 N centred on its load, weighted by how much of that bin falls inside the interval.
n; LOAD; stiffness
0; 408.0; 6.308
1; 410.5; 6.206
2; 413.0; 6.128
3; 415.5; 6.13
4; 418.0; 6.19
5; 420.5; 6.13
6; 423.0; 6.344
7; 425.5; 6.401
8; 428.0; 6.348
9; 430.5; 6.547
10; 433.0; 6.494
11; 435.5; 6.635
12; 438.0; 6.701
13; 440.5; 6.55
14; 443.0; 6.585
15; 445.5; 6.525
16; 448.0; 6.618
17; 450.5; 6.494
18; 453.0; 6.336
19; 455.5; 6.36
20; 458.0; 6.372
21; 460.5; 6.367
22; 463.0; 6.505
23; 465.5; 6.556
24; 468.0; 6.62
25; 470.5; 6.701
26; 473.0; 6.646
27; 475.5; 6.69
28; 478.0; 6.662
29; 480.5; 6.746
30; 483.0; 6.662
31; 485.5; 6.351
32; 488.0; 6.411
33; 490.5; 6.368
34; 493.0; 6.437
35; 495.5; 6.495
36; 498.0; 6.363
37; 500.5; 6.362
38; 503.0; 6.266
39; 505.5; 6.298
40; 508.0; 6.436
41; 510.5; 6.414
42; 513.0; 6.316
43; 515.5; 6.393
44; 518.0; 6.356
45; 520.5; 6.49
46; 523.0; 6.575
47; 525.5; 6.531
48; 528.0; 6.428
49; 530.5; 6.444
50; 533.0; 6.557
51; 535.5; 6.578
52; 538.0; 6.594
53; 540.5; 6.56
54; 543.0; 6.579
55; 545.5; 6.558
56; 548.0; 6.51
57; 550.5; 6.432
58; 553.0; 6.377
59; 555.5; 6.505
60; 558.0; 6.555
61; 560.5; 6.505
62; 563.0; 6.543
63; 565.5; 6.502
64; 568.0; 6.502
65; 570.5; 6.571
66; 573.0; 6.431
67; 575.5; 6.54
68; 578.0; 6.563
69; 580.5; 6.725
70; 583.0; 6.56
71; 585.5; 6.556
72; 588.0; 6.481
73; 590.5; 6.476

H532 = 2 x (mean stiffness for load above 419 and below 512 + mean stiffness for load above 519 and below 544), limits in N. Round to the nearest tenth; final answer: 26.0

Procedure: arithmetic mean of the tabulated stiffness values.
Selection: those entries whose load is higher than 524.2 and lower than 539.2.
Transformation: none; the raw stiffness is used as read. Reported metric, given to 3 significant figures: 6.52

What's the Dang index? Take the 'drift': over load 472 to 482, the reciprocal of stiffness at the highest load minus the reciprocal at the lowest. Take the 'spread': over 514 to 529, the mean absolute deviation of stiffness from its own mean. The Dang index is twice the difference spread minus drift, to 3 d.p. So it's 0.144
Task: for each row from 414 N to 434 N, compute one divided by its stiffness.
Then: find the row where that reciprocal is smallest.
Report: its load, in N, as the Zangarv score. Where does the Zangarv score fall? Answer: 430.5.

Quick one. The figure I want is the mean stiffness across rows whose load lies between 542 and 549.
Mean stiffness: 6.55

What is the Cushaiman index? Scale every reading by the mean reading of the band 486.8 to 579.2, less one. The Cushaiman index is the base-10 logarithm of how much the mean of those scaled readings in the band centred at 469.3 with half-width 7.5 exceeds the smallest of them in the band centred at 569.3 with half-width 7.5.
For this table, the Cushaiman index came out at -1.5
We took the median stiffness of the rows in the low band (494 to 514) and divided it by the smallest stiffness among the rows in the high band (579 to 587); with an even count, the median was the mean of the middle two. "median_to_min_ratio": 0.97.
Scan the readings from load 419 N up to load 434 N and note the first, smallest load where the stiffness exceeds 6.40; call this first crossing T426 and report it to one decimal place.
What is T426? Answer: 425.5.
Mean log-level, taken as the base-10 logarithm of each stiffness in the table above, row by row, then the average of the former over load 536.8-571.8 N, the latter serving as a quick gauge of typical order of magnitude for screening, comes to 0.814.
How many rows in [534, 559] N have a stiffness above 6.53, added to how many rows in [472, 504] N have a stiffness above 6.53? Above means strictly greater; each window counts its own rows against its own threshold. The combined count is 11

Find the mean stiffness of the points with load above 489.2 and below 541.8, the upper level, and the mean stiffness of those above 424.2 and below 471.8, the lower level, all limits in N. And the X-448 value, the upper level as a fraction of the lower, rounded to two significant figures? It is 0.99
